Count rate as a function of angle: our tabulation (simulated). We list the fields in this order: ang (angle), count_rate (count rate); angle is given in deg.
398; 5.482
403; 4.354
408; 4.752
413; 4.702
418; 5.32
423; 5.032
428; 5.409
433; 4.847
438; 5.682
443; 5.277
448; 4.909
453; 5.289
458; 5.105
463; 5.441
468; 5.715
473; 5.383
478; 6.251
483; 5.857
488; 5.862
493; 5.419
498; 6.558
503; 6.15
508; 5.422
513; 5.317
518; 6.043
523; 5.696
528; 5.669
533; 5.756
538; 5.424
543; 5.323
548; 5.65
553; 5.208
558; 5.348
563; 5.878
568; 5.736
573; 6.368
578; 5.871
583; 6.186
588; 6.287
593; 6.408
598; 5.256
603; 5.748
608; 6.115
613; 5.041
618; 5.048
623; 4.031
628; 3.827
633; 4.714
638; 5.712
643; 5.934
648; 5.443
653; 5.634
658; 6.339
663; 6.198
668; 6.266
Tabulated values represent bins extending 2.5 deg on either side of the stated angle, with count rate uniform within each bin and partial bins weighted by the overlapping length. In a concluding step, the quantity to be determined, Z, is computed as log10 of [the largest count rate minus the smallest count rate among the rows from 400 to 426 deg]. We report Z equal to -0.02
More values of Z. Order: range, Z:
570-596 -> -0.27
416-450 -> -0.08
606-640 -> 0.36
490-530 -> 0.09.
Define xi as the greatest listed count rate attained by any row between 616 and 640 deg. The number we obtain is 5.712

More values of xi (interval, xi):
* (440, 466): 5.441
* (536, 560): 5.65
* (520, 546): 5.756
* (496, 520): 6.558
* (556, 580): 6.368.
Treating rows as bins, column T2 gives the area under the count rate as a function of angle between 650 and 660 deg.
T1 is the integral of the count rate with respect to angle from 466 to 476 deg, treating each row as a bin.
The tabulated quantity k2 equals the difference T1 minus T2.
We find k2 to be -4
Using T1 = 56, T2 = 59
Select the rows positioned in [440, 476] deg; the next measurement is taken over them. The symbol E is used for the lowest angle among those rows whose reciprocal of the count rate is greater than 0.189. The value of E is 443 deg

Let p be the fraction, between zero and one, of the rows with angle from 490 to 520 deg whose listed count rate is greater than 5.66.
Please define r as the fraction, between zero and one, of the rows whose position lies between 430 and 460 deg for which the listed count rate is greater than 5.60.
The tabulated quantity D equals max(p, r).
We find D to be 0.50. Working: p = 0.5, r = 0.2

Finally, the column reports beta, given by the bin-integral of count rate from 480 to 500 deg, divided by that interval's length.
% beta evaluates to 5.9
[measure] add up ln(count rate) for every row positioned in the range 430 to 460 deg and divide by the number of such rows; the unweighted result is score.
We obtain 1.64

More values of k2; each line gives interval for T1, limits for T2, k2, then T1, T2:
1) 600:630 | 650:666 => 53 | 150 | 97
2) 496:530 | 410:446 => 12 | 198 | 186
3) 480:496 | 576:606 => -87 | 92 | 179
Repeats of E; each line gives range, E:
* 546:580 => 553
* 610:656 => 613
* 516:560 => 553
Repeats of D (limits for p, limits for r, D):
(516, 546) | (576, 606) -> 0.83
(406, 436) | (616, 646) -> 0.33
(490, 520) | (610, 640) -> 0.50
